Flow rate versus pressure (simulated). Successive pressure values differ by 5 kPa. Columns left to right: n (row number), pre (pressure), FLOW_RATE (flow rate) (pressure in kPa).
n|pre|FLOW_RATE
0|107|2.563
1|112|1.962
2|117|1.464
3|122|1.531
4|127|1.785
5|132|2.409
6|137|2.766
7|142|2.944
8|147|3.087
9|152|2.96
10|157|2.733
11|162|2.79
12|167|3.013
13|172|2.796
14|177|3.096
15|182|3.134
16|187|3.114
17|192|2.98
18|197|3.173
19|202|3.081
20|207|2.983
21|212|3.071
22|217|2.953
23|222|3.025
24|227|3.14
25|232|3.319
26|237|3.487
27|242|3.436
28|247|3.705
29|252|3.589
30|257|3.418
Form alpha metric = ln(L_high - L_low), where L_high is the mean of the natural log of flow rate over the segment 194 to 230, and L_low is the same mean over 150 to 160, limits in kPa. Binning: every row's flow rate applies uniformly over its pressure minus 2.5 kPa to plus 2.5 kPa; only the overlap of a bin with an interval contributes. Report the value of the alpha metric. -2.6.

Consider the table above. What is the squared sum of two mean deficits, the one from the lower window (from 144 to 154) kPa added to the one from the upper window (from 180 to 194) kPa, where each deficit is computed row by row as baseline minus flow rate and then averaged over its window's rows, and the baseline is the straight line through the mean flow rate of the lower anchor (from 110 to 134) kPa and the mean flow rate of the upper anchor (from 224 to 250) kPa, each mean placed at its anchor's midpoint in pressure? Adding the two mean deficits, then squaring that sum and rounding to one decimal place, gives 1.4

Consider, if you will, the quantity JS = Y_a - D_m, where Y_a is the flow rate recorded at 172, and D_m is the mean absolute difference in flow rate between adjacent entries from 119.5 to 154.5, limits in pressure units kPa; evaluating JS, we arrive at 2.5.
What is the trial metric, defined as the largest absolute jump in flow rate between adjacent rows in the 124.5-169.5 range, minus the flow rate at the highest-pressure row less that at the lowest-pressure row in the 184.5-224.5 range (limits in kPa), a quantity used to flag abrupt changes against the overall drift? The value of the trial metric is 0.7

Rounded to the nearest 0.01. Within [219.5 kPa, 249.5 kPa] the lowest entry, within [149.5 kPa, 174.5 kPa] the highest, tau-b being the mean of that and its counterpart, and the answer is 3.02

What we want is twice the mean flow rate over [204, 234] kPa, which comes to 6.16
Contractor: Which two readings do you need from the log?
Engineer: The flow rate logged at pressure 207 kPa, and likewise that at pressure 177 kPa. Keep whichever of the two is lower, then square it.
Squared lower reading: 8.9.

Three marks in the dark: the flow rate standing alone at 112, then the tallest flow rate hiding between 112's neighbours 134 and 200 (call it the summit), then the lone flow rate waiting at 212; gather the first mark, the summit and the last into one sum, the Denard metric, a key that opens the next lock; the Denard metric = 8.21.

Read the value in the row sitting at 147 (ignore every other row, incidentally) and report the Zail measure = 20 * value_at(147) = 61.7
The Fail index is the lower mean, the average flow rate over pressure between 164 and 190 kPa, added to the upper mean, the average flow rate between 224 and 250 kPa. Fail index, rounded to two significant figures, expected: 6.4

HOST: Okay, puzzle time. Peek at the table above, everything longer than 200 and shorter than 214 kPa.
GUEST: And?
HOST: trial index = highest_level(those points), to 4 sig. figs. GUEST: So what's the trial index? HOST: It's 3.081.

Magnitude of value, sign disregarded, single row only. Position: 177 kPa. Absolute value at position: 3.10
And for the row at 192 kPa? 2.98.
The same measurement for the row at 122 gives 1.53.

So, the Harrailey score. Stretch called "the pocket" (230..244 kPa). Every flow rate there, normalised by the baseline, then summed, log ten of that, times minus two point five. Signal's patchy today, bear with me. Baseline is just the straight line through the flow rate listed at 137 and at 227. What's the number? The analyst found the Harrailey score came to -1.27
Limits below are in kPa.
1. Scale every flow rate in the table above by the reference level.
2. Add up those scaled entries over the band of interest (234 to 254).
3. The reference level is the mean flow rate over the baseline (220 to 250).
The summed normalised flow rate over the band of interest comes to 4.2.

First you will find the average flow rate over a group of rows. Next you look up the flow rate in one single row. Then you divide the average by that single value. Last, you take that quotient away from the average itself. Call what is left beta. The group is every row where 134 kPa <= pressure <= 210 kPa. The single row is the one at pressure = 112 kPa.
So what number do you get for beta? 1.5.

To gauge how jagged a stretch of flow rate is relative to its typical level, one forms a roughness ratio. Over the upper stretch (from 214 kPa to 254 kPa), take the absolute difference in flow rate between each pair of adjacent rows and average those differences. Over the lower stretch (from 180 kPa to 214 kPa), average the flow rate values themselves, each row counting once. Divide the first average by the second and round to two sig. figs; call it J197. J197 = 0.045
